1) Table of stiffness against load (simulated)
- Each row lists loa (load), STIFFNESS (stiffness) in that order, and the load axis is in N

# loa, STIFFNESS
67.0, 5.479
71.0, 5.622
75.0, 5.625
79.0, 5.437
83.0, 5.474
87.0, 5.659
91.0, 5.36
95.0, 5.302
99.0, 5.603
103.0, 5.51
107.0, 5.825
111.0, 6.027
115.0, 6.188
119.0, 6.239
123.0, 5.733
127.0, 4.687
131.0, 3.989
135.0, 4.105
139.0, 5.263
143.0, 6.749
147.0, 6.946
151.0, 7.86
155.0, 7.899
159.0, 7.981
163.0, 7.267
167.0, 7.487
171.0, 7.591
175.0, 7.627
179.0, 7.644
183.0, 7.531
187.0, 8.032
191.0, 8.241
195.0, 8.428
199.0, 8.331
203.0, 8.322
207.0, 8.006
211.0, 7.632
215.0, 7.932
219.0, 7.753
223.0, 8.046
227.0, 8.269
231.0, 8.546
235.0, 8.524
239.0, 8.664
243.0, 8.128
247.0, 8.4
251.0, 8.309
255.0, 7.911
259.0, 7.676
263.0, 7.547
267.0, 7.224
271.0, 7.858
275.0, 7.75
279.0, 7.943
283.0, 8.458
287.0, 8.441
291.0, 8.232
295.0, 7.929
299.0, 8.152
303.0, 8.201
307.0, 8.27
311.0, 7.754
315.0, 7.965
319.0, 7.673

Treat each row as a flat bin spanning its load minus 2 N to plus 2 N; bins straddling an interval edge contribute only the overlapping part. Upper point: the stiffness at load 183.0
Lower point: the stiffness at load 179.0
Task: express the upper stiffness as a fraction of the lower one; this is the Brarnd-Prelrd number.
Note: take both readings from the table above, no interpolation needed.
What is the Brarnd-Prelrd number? 0.99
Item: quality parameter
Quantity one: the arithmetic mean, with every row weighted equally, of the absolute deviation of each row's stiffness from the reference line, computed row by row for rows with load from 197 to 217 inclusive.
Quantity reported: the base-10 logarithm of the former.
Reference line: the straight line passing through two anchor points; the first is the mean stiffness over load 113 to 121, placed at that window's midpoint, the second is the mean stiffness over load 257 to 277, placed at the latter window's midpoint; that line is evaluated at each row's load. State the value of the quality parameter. 0.00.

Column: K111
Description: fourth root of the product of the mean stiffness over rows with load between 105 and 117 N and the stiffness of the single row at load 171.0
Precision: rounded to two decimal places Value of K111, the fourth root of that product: 2.60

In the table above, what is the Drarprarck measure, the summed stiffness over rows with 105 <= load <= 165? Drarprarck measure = 93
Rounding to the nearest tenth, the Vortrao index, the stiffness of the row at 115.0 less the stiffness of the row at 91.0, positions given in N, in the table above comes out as 0.8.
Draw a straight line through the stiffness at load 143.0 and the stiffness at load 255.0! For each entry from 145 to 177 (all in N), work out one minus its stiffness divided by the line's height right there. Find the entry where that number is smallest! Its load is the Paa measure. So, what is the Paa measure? 159.0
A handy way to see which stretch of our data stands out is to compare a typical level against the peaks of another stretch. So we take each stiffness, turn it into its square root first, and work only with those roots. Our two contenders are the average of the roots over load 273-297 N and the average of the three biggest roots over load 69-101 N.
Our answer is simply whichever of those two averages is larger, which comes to 2.85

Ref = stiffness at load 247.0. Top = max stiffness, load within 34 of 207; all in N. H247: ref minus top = -0.26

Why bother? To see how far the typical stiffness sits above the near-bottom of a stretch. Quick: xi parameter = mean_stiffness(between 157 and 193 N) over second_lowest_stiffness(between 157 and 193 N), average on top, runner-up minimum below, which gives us 1.030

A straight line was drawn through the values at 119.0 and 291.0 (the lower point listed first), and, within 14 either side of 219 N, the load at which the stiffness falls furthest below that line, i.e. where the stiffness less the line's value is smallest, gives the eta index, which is 211.0 N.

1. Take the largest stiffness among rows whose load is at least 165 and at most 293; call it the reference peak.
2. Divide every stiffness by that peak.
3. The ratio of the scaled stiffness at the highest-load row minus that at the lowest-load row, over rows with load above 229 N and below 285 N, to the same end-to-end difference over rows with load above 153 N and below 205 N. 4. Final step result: -0.2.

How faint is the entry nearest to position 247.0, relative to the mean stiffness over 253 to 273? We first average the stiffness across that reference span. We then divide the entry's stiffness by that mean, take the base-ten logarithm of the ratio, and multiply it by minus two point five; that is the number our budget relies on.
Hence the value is -0.10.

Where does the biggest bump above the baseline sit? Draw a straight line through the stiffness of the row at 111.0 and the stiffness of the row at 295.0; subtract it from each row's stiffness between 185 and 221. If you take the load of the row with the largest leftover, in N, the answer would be 195.0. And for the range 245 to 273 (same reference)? 247.0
